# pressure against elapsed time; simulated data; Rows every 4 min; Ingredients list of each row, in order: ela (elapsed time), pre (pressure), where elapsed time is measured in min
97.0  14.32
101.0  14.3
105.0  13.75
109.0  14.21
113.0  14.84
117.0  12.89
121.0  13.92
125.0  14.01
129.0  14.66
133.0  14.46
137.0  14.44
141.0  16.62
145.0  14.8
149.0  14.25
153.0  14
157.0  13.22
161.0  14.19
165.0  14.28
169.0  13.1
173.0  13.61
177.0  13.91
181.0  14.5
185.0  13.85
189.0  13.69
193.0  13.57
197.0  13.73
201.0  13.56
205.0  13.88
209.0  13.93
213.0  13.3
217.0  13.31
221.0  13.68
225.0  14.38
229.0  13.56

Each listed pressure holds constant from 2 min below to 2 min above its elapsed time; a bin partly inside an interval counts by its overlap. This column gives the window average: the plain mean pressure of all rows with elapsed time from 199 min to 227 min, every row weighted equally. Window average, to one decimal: 13.7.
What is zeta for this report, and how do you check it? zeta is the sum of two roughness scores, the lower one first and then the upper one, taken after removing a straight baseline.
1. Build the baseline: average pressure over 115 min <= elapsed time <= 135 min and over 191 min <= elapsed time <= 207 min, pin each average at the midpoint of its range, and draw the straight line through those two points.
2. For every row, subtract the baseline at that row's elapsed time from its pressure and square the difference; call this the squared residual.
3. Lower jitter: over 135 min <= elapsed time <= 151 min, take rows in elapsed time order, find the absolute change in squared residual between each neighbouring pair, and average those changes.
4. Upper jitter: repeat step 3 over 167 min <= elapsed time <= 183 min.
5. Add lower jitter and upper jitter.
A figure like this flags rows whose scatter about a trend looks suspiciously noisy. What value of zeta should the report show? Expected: 5.1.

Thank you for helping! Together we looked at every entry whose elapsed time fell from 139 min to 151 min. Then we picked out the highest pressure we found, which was 16.62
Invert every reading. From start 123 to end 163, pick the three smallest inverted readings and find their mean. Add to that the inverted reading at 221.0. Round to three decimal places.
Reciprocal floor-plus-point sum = 0.138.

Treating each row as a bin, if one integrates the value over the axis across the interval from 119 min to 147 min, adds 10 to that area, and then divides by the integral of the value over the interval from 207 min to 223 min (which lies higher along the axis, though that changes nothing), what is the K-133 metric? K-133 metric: 1.9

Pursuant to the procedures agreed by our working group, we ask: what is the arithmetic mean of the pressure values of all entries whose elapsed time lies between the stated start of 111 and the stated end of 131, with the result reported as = 14.1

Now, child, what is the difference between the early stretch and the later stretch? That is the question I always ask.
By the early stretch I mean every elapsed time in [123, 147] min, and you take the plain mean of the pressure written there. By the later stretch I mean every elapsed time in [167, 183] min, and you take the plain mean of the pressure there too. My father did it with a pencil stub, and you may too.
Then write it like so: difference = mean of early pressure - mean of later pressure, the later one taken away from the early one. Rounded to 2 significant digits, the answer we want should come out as 1.1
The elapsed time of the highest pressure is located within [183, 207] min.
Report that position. 205.0 min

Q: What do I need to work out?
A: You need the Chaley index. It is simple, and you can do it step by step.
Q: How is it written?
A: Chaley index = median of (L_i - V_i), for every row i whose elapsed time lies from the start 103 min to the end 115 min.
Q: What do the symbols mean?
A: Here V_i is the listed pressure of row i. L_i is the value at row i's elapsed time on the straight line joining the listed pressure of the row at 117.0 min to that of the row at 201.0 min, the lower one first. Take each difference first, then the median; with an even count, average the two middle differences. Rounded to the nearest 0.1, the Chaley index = -1.4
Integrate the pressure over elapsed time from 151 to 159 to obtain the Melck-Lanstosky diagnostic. 109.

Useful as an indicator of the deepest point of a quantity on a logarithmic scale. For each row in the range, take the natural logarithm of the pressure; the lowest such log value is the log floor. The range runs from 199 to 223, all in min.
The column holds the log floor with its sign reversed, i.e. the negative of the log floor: -2.59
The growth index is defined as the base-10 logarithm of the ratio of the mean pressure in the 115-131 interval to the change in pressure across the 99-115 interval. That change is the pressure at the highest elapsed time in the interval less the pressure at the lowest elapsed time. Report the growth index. 1.4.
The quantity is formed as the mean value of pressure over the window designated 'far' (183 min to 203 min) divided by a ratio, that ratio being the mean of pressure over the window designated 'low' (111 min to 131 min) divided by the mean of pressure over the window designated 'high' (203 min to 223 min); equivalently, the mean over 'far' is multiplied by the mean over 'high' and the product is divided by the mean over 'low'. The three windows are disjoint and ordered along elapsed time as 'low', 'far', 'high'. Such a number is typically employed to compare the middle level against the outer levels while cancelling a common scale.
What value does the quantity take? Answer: 13.2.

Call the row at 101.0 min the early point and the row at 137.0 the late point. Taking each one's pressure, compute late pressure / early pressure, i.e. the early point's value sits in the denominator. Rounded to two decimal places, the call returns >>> 1.01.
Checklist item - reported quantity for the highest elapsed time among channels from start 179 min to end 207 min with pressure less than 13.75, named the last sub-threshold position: 201.0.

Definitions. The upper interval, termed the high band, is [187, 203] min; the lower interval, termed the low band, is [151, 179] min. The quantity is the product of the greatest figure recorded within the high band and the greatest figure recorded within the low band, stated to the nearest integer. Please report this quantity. 196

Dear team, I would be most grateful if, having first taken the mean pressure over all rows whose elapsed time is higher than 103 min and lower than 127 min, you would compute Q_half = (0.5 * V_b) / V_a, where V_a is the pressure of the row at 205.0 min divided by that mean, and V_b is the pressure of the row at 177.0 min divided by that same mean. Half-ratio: 0.501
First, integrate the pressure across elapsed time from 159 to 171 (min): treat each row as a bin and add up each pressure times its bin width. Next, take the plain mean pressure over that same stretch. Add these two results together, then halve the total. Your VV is 90.1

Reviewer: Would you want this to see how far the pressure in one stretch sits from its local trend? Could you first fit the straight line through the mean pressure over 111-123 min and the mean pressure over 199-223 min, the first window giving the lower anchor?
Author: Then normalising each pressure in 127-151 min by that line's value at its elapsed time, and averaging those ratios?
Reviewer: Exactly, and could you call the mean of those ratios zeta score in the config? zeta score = 1.08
